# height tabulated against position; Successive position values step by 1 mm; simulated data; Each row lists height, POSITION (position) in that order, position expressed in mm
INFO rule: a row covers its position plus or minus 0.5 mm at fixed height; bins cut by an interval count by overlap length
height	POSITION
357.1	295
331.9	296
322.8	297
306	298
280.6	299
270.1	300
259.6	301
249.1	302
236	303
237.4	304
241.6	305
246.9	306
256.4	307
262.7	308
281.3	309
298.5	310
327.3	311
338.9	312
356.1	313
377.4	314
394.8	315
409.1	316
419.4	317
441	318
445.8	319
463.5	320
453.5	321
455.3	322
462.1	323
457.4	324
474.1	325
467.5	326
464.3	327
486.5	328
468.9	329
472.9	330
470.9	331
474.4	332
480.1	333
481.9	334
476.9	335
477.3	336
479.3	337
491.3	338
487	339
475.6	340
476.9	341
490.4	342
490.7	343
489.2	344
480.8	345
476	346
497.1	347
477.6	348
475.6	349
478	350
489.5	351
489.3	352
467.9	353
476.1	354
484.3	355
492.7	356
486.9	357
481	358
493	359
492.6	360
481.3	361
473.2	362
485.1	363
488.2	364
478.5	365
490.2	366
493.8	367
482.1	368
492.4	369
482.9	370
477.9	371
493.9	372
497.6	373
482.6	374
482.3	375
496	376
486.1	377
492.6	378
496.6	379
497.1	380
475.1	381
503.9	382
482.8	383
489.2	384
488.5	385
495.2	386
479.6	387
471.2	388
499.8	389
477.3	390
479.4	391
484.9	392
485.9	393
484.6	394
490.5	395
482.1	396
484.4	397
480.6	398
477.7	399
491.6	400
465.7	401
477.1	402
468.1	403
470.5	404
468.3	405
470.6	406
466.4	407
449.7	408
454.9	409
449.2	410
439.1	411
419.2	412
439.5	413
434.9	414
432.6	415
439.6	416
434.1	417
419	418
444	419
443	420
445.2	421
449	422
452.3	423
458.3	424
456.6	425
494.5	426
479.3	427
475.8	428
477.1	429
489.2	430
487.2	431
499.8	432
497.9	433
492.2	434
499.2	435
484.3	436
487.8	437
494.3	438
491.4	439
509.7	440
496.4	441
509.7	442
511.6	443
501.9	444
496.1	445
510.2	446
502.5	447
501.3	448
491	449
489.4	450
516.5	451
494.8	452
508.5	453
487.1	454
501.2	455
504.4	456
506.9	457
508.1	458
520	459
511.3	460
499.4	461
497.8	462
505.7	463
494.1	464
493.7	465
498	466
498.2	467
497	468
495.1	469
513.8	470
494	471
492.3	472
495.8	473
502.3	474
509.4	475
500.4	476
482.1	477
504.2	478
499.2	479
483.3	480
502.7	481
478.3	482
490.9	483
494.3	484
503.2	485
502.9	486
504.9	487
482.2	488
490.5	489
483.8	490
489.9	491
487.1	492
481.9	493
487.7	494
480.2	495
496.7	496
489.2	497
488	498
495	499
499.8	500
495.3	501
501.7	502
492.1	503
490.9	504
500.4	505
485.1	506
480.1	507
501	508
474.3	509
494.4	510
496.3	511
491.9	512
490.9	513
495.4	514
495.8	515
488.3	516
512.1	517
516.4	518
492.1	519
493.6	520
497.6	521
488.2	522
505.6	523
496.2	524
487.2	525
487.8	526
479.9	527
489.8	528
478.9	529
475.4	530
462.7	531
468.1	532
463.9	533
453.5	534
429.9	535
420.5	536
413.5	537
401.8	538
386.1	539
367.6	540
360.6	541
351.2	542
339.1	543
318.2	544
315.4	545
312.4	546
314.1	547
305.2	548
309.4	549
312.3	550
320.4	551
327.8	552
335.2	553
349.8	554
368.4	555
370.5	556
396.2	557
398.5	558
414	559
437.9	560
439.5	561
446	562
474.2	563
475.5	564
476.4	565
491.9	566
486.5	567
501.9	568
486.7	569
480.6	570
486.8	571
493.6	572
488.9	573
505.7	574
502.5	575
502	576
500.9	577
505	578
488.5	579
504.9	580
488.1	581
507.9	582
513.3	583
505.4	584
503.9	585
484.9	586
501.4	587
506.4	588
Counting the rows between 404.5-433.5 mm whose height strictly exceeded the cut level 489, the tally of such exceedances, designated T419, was 4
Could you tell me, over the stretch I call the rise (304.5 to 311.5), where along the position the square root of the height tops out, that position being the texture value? 311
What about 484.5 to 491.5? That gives 487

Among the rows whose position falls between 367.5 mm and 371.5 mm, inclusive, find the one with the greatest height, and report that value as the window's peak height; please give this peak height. 492.4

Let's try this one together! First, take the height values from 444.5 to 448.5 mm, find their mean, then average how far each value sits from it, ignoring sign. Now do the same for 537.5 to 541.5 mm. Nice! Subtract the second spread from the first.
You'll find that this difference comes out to -11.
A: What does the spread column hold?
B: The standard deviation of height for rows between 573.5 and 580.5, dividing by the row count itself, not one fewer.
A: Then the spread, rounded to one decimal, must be 5.5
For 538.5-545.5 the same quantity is 24.0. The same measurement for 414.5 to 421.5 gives 8.5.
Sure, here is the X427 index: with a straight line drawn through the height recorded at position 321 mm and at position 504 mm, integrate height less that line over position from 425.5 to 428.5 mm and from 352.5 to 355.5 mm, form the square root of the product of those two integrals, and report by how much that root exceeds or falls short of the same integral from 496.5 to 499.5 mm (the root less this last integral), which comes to 31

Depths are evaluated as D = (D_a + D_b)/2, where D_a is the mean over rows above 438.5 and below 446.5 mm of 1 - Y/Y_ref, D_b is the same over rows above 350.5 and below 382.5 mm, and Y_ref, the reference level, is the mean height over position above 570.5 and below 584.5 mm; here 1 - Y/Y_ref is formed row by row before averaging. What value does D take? 0.009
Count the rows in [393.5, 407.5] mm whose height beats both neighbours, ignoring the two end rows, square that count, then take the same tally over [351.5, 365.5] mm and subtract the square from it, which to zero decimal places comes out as -33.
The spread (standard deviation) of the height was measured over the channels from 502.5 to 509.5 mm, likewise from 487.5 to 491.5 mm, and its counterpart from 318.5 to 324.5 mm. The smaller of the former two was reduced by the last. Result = -2.2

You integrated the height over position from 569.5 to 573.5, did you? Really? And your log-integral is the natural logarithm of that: 7.58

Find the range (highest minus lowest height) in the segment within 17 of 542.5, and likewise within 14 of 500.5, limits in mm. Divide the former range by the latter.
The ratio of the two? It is 6.0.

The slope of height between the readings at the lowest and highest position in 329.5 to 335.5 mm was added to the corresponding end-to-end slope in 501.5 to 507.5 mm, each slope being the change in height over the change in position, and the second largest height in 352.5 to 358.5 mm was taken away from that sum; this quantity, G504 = -490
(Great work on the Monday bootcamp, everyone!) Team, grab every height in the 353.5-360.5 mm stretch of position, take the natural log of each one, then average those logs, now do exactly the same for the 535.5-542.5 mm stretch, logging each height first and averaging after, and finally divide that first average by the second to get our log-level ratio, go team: 1.04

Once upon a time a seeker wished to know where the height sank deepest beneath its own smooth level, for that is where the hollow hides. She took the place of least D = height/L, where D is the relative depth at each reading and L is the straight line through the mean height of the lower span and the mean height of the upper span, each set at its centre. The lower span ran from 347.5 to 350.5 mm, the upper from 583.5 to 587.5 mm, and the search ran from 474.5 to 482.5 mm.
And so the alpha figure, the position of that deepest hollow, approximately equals 482 mm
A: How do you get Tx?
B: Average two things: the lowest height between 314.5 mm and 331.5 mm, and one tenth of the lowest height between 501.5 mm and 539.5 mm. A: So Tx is 217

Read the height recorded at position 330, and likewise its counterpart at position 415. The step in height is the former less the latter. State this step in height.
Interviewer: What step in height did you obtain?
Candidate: 40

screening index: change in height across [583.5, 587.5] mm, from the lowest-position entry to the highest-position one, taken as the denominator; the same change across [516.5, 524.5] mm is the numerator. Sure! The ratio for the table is 4.0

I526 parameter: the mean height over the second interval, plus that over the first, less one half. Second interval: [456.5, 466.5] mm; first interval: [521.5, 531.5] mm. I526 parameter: 988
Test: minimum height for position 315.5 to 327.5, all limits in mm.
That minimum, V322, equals 409.1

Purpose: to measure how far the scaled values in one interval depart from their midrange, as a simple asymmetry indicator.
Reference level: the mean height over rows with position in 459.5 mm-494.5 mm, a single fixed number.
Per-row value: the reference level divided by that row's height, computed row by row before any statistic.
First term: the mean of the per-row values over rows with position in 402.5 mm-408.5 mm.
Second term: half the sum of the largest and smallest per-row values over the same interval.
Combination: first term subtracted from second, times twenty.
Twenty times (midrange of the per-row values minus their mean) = 0.258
